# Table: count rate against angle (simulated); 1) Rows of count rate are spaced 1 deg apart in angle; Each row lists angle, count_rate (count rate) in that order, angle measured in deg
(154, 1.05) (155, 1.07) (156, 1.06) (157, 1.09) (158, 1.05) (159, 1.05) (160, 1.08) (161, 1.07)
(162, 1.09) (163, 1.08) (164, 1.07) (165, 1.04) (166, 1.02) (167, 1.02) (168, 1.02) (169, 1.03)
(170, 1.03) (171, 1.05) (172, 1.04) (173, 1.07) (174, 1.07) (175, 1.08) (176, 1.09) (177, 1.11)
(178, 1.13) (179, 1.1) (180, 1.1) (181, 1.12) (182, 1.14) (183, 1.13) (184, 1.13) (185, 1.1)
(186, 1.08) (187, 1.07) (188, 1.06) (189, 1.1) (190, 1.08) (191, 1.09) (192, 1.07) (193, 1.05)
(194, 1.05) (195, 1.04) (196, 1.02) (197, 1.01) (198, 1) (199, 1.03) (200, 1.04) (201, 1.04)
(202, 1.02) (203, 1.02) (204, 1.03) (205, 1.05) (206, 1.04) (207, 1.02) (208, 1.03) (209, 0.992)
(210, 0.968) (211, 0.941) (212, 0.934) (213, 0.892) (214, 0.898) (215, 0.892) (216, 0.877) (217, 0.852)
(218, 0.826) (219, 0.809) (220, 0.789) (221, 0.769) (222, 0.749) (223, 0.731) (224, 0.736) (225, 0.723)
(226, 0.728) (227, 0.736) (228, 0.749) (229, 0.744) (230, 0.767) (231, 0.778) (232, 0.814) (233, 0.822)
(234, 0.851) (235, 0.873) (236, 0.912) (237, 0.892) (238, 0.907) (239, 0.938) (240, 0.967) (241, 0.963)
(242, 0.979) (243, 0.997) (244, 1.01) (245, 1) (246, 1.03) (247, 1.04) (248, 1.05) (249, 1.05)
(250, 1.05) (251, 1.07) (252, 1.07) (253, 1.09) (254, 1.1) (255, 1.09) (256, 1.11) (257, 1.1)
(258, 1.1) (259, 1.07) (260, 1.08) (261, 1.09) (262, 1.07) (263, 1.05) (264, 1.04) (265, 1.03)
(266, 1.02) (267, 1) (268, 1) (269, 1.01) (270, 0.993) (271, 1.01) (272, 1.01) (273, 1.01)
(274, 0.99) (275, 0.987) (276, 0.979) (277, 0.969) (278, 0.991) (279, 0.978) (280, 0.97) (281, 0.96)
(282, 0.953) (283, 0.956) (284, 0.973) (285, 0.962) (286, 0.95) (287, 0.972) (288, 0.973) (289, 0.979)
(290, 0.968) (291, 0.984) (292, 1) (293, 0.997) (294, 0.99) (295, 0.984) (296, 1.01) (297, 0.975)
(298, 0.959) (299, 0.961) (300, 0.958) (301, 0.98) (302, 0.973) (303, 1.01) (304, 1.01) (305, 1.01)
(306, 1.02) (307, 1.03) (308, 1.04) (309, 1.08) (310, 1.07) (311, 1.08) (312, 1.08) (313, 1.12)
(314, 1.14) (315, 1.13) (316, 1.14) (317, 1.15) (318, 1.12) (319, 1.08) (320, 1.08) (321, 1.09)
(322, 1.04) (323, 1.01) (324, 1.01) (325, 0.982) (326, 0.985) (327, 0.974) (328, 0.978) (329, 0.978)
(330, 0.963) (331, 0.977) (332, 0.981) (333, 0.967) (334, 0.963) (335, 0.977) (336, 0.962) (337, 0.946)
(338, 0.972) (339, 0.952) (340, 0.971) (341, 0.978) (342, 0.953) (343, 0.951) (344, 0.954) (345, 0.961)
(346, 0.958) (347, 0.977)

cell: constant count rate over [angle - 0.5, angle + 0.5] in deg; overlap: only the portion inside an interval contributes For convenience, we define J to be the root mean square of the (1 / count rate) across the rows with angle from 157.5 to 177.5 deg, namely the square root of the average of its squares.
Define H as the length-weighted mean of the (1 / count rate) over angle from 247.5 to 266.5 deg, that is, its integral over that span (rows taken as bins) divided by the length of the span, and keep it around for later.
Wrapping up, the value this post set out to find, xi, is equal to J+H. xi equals 1.88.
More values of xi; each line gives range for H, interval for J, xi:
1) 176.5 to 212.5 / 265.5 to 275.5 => 1.95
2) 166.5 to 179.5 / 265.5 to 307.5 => 1.96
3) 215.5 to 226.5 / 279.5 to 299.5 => 2.31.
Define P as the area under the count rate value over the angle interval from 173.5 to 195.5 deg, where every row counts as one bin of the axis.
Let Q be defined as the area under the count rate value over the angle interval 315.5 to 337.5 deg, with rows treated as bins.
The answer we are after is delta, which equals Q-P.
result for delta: -1.6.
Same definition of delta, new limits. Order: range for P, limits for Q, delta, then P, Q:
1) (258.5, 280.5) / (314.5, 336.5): 0.2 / 22.3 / 22.5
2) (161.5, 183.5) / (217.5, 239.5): -6.0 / 23.6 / 17.6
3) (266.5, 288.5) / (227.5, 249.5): -1.5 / 21.6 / 20.1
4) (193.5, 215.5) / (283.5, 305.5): -0.4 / 22.0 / 21.6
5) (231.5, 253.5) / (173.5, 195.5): 2.6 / 21.4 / 24.0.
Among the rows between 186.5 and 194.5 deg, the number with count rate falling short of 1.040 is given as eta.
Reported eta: 0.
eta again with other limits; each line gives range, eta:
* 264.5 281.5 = 17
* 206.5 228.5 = 22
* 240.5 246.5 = 6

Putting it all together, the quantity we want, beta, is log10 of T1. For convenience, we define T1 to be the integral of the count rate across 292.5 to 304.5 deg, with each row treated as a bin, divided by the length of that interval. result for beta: -0.007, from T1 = 0.98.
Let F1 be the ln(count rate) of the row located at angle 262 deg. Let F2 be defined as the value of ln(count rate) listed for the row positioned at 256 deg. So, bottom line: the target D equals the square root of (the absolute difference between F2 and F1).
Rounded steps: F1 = 0.068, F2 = 0.104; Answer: 0.19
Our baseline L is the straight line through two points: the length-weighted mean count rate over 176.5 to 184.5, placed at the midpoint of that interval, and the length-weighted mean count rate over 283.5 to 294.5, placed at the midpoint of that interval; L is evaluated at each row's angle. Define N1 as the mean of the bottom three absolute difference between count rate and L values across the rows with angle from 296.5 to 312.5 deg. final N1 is 0.00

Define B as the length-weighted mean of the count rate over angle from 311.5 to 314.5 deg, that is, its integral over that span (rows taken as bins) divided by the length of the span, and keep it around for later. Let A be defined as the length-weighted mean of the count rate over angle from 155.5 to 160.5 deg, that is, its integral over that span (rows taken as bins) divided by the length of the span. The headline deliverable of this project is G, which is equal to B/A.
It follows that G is 1.04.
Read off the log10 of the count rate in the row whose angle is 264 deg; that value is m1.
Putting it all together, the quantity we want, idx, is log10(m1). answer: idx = -1.8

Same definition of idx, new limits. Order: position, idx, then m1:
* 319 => -1.5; 0.033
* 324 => -2.4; 0.004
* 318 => -1.3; 0.049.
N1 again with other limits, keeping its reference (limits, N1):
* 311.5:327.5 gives 0.05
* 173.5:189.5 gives 0.01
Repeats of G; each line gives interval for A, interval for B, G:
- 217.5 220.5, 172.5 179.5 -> 1.35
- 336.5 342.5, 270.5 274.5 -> 1.04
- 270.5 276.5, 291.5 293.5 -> 1.00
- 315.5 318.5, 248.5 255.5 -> 0.95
